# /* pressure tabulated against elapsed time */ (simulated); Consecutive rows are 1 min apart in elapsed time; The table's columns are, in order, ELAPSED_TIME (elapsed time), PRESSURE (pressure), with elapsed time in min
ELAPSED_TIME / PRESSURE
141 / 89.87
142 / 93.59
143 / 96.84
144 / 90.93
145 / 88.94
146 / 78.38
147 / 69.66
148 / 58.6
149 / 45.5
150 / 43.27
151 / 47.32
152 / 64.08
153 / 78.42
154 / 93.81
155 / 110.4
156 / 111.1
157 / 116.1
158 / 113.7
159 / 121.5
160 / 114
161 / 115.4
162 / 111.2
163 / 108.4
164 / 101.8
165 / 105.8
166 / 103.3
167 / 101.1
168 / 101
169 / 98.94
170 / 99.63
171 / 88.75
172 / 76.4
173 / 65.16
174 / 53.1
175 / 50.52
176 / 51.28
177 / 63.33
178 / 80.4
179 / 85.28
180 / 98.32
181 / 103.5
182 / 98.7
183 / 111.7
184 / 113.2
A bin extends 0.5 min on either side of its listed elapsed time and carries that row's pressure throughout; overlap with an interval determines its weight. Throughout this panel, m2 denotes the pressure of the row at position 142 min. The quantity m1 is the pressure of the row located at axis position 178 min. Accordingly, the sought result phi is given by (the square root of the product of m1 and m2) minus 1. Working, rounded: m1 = 80.4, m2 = 93.59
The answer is 86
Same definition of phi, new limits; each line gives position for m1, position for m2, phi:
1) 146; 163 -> 91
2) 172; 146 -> 76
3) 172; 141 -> 82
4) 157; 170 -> 107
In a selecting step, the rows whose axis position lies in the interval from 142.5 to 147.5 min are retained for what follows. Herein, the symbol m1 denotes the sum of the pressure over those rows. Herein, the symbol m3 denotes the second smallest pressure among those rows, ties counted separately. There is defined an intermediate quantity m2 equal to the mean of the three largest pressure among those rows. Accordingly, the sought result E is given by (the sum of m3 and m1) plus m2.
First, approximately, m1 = 425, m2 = 92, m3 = 78.38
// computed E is 595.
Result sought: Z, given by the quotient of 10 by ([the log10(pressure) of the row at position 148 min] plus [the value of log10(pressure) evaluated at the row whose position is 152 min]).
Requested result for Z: 2.80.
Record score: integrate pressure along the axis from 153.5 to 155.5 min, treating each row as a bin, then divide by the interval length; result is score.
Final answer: 102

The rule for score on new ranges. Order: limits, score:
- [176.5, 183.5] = 92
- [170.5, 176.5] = 64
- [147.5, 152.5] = 52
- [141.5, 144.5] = 94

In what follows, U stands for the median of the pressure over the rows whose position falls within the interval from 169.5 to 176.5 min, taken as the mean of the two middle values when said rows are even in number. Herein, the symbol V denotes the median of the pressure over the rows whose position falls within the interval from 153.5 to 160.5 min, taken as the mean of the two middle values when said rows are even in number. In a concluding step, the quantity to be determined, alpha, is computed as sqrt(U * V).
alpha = 86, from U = 65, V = 114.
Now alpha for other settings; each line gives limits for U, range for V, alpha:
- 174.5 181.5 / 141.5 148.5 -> 85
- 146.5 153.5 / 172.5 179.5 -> 61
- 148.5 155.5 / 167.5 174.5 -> 75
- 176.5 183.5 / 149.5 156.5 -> 88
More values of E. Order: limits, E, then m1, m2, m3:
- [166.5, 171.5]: 689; 489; 101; 98.94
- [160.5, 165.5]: 760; 543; 112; 105.8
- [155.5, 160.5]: 807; 576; 117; 113.7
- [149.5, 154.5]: 453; 327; 79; 47.32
